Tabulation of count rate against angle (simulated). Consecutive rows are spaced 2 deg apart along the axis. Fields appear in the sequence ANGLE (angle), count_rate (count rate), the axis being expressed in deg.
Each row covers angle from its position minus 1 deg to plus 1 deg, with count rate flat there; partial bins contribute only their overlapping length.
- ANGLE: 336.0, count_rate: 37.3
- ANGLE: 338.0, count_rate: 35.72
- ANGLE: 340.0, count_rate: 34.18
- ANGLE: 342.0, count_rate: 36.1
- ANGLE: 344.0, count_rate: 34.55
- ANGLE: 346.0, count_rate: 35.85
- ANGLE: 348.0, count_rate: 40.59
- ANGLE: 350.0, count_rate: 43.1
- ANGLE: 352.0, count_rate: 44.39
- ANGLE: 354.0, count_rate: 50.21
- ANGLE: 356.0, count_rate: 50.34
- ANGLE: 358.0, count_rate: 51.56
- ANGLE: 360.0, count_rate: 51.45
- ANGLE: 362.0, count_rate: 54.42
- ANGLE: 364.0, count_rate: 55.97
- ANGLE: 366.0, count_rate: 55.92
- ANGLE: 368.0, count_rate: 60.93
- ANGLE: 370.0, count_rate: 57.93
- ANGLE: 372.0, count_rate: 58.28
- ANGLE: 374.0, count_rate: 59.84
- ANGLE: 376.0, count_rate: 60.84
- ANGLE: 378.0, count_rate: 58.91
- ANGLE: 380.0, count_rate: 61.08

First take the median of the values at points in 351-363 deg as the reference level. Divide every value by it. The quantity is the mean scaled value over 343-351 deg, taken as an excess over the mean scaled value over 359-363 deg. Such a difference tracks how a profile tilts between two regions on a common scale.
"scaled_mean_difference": -0.283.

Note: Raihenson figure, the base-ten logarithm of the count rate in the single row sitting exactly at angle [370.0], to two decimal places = 1.76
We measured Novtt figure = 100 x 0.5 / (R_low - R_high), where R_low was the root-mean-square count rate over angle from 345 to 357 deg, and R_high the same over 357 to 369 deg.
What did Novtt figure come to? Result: -4.6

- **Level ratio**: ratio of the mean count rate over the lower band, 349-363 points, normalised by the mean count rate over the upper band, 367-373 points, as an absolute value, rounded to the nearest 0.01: 0.84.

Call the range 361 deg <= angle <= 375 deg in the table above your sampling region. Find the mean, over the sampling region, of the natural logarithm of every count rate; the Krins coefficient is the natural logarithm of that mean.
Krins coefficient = 1.40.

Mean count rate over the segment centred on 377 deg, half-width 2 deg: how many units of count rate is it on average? 59.9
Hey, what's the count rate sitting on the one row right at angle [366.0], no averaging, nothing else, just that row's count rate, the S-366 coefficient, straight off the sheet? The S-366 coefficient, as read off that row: 55.92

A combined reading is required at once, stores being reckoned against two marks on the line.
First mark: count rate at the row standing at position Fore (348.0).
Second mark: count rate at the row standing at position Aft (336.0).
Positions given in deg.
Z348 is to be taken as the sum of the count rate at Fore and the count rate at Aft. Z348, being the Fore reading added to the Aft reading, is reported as 77.9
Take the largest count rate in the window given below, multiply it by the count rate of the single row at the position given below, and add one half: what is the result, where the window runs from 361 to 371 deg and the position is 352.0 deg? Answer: 2705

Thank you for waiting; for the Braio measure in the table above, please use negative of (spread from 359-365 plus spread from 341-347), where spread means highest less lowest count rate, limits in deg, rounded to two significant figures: -6.1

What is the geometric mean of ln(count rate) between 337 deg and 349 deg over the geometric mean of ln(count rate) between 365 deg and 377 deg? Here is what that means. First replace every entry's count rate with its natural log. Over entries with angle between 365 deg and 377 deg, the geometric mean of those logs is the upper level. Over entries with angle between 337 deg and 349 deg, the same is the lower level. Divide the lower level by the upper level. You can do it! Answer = 0.880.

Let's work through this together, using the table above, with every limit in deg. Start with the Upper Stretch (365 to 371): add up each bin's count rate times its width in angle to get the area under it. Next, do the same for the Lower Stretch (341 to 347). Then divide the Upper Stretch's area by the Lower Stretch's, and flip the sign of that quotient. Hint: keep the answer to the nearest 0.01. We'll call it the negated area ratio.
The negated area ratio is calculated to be -1.64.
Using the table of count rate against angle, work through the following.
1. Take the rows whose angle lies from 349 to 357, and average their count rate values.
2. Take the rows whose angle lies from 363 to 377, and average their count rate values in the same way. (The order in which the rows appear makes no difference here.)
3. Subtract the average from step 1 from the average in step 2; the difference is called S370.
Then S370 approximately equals 12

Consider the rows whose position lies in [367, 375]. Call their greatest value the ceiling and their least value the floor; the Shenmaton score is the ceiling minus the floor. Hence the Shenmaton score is 3.0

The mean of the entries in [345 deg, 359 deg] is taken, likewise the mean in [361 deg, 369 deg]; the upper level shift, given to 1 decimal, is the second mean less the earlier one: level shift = 11.7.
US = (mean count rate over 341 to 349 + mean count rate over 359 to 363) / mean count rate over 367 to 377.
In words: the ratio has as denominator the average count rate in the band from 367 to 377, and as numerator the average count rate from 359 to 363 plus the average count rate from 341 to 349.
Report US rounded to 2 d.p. 1.51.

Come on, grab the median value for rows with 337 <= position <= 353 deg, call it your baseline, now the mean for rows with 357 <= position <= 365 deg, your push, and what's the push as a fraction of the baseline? 1.5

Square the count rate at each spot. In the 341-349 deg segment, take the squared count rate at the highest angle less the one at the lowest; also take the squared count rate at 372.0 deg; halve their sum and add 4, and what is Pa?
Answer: 1874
